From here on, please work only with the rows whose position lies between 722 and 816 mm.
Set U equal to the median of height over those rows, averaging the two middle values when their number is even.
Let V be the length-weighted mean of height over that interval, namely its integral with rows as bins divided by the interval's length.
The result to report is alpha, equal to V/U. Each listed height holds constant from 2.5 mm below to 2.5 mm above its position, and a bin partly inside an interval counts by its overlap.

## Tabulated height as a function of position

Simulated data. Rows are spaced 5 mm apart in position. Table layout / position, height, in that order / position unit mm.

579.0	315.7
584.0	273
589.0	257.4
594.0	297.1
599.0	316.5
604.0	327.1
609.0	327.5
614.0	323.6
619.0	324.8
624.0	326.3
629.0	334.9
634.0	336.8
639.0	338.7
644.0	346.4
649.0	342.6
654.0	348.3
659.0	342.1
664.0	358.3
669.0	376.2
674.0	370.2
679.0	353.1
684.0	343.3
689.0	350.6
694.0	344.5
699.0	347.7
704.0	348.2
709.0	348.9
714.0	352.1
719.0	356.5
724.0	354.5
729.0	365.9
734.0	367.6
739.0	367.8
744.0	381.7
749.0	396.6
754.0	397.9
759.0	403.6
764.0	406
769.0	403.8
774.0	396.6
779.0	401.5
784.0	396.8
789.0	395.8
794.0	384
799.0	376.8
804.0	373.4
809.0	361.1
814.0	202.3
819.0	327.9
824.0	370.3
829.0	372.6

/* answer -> 0.980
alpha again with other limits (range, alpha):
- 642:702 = 1.011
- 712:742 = 1.000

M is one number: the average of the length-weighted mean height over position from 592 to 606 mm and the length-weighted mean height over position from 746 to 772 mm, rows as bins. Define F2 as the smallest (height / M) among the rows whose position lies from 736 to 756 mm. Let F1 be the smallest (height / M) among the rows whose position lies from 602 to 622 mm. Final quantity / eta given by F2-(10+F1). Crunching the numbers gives -9.9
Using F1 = 0.905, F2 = 1.03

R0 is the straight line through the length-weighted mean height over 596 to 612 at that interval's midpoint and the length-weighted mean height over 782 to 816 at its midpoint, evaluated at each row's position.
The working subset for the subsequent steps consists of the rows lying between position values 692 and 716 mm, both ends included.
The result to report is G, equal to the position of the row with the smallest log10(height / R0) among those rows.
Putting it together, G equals 694.0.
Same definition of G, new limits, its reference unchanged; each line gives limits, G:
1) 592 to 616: 594.0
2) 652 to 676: 659.0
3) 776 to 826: 814.0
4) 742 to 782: 744.0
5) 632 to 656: 634.0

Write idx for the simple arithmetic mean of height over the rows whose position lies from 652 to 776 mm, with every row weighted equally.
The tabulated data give 367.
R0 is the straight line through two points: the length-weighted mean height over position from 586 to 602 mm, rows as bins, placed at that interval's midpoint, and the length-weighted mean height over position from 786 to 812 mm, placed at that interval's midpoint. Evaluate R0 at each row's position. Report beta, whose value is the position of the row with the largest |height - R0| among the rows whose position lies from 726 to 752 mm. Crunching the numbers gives 749.0 mm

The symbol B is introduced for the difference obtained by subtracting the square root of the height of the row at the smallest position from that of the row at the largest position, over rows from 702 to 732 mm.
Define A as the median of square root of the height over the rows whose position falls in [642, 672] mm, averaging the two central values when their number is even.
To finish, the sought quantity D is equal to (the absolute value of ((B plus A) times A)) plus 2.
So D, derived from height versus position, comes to 358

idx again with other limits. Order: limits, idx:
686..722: 350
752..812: 391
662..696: 357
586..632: 315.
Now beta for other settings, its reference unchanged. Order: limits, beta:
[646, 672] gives 669.0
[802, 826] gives 814.0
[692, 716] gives 699.0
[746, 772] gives 764.0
